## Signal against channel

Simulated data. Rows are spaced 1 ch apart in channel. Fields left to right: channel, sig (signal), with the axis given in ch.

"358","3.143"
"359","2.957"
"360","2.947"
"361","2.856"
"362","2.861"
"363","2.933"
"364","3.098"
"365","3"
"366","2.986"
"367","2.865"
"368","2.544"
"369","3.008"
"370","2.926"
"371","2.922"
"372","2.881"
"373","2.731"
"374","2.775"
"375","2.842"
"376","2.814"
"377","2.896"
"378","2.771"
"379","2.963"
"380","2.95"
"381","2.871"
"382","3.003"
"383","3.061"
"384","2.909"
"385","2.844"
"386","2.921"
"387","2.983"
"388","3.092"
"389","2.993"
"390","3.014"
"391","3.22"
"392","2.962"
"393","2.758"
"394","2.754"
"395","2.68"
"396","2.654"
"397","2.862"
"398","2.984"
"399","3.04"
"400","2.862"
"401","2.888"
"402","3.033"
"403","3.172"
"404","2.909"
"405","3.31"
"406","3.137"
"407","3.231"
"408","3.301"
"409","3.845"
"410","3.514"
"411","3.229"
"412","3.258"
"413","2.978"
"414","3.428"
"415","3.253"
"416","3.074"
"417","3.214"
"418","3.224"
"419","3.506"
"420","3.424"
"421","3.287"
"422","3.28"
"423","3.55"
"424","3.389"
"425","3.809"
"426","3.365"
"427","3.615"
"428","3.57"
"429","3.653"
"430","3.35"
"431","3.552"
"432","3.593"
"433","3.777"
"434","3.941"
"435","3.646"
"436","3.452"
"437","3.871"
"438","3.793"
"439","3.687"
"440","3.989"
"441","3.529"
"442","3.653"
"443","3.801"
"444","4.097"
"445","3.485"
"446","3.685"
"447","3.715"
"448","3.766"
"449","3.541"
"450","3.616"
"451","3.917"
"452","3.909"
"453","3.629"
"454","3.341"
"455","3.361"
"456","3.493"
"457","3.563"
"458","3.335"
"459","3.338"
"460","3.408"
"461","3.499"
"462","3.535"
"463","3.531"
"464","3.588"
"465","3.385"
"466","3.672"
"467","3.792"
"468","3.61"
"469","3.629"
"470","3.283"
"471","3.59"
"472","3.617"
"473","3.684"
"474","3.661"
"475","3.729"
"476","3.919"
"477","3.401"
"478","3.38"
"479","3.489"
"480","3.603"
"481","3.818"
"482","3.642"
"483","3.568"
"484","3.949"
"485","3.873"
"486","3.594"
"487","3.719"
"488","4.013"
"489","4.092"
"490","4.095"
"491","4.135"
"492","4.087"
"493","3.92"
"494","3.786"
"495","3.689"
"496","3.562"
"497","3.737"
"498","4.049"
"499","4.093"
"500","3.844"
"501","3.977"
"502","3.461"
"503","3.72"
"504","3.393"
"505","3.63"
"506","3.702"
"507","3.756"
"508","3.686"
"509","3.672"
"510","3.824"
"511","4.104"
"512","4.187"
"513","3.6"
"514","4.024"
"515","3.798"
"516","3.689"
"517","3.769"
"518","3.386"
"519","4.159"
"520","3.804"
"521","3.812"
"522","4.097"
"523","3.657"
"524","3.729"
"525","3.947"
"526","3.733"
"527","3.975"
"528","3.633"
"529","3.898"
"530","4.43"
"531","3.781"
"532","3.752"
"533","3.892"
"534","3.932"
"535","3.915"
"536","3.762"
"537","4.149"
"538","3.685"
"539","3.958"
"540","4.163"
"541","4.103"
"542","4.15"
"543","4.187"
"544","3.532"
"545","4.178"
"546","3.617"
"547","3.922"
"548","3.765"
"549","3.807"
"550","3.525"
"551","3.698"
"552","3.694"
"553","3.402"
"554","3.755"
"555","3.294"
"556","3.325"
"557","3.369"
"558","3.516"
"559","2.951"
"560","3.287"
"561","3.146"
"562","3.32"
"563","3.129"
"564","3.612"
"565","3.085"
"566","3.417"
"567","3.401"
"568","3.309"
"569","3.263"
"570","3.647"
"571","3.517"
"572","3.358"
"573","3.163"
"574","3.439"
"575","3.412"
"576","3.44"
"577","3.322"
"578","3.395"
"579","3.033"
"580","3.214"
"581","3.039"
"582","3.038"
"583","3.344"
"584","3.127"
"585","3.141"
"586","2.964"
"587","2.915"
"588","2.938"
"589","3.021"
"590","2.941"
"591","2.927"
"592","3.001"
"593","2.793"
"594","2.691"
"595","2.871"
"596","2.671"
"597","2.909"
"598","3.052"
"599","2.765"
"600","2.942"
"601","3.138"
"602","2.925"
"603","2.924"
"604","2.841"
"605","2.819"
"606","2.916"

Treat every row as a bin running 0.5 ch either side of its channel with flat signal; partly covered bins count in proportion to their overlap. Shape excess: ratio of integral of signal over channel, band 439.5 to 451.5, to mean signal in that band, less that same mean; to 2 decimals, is 8.27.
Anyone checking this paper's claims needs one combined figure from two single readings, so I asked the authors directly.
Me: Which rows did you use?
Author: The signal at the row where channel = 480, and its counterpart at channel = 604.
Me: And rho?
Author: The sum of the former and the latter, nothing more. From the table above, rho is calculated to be 6.4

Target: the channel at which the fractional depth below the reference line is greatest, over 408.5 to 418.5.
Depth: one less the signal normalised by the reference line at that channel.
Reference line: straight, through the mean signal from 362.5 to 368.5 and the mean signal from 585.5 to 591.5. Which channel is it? 413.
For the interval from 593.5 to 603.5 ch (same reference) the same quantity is 596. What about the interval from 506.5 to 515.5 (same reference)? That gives 513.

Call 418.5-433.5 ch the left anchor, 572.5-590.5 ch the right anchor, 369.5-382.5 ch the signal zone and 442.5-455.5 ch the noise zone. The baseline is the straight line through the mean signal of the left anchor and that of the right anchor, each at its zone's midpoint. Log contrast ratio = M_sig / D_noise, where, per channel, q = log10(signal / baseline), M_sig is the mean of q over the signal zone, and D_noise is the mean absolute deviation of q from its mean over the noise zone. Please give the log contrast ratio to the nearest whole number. -5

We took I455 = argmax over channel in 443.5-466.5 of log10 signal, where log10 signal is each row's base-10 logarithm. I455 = 444 ch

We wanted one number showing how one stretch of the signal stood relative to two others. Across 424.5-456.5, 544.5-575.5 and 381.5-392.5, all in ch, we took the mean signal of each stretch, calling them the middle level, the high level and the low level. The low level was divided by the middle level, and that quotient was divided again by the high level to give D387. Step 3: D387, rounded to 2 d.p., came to 0.24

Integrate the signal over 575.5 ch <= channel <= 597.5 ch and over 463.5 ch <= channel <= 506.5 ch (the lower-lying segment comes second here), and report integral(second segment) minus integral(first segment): 93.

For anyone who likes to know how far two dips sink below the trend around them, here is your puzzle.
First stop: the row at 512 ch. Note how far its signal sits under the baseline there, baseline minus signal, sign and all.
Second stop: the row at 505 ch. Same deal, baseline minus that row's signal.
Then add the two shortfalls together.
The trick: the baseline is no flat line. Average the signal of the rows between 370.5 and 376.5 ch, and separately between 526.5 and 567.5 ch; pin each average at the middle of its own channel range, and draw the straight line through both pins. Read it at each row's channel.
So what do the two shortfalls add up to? -0.83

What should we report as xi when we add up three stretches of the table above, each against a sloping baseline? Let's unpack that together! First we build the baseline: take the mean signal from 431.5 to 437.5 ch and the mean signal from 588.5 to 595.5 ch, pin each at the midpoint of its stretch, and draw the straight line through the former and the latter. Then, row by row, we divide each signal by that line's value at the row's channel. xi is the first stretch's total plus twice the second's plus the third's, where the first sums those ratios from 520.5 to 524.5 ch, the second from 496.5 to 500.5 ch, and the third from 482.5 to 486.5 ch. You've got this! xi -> 18.3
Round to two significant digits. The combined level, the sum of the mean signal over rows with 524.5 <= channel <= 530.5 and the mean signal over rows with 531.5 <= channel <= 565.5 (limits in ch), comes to 7.6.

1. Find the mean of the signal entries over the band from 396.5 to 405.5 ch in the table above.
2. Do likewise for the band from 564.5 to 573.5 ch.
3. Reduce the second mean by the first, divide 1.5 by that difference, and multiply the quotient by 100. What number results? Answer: 435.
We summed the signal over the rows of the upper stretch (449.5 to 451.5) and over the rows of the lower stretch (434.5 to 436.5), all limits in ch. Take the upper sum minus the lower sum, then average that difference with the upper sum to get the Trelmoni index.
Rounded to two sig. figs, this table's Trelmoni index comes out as 4.0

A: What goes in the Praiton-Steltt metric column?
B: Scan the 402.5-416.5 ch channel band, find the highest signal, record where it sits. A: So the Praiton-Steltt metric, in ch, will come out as 409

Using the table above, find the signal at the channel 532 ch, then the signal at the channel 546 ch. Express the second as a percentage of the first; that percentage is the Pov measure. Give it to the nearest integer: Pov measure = 96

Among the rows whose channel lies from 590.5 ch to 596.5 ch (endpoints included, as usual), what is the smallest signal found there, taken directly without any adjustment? 2.671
